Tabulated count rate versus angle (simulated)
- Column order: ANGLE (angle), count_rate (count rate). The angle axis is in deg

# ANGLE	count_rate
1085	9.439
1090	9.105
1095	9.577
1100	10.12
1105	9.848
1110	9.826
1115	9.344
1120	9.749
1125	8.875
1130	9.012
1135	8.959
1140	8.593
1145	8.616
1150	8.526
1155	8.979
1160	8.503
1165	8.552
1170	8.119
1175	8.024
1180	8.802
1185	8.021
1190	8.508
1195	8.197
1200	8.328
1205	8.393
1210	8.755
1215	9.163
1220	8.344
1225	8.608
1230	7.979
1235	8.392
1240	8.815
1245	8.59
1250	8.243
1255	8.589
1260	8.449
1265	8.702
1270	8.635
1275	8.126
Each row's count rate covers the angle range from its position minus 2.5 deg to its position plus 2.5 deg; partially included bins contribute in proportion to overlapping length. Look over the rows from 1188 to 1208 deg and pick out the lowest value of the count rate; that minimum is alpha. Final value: 8.197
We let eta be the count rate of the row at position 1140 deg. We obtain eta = 8.593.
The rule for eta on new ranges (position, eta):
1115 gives 9.344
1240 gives 8.815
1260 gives 8.449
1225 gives 8.608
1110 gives 9.826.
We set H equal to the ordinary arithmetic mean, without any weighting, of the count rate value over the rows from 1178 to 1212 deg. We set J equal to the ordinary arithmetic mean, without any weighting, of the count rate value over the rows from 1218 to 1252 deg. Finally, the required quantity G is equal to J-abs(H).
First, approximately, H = 8.43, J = 8.42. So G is 0.00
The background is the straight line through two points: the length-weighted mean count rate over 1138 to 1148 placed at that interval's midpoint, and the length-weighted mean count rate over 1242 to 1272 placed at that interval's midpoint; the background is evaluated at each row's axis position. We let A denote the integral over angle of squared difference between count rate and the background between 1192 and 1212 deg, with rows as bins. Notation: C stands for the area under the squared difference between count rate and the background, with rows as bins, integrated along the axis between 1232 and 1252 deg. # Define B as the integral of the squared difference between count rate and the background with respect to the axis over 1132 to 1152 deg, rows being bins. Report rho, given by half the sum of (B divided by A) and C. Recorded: 0.8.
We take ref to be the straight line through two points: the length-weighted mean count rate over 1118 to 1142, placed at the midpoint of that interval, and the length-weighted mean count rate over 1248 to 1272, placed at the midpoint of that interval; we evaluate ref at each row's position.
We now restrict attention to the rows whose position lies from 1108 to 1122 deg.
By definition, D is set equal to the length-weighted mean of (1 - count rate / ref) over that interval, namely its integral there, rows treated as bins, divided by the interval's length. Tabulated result -0.06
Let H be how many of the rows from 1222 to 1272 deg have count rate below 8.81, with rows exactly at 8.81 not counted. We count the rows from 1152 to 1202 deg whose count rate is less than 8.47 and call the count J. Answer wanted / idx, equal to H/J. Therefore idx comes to 1.8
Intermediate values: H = 9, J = 5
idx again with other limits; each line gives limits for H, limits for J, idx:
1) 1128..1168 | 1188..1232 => 1.0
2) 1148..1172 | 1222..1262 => 1.0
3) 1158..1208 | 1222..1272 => 2.5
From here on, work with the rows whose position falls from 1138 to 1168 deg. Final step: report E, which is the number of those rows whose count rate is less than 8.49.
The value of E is 0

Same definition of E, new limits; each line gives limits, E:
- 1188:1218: 3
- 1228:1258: 3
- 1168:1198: 4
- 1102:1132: 0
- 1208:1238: 3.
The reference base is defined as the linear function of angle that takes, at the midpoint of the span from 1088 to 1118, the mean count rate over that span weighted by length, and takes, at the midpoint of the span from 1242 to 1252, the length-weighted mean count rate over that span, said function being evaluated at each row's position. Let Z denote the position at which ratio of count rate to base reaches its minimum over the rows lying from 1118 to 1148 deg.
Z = 1140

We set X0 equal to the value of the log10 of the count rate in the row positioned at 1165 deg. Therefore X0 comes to 0.93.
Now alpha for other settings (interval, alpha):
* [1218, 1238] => 7.979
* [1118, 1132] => 8.875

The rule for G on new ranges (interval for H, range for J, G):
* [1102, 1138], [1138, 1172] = -0.82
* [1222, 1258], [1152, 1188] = -0.03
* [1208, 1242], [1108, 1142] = 0.61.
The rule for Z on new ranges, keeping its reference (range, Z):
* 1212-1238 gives 1230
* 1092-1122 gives 1115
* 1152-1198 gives 1175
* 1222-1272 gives 1230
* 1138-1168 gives 1140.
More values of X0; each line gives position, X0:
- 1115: 0.97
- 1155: 0.95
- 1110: 0.99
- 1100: 1.01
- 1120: 0.99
